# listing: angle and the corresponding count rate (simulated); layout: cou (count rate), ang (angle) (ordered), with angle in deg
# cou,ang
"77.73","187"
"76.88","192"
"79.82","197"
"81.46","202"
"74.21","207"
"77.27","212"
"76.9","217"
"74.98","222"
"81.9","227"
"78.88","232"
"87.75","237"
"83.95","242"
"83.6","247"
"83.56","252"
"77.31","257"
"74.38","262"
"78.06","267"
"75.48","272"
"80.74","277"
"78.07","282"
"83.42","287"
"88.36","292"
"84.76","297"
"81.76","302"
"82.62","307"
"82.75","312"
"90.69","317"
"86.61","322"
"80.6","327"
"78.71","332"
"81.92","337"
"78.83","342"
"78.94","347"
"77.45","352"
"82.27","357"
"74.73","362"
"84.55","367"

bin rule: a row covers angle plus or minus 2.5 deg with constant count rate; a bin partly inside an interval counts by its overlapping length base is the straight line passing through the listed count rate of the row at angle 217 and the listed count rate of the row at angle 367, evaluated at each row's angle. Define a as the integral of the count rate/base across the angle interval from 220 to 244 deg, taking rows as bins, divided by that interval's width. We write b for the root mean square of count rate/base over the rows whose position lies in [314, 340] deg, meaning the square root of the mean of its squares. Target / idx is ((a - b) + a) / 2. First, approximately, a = 1.05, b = 1.02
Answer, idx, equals 0.542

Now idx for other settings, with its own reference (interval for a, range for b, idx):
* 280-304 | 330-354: 0.558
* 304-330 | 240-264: 0.518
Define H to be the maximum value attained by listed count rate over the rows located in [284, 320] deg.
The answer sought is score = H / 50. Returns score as 1.81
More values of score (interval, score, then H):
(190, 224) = 1.63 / 81.46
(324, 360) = 1.65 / 82.27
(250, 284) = 1.67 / 83.56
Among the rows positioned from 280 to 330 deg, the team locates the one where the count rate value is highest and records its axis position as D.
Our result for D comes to 317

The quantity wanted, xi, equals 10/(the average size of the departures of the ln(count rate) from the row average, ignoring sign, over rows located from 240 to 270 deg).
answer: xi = 224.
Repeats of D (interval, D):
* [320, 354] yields 322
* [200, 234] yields 227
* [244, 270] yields 247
